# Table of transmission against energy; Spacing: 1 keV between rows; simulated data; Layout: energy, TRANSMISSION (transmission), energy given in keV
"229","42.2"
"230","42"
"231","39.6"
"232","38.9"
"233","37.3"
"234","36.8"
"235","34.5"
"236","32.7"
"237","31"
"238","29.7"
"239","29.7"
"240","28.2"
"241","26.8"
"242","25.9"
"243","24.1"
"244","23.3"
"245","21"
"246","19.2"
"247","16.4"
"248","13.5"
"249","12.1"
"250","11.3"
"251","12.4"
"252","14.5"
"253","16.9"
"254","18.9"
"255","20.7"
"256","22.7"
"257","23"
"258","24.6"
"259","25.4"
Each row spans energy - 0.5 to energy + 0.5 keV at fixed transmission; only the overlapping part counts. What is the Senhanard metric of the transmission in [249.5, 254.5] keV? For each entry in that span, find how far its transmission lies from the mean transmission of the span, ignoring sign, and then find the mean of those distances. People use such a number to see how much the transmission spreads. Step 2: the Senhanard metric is 2.5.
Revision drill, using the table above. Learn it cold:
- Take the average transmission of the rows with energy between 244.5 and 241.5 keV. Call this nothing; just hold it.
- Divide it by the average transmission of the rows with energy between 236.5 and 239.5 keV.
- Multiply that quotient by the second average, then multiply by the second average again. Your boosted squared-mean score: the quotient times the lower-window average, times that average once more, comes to 736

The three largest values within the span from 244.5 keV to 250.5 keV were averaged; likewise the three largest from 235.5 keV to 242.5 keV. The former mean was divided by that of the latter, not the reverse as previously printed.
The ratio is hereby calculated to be 0.61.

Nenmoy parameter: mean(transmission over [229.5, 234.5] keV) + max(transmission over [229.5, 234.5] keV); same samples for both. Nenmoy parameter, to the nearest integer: 81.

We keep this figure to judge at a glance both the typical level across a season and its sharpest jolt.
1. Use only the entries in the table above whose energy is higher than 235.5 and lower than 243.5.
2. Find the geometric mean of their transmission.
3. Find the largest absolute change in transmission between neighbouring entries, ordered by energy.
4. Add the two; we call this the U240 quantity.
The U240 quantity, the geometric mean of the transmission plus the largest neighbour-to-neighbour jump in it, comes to 30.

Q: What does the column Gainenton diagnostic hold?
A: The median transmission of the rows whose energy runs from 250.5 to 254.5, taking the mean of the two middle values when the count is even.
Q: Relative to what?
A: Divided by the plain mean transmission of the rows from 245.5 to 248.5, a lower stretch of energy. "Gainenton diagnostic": 1.0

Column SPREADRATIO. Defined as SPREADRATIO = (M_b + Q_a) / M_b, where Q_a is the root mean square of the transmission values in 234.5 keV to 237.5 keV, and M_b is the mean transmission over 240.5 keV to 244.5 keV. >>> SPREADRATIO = 2.3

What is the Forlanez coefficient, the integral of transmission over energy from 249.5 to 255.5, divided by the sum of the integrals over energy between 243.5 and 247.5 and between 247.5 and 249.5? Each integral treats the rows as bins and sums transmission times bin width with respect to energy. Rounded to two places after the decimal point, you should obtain 0.90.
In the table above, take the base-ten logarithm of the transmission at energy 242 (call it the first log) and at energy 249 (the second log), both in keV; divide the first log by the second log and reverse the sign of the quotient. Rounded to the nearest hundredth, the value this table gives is -1.31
